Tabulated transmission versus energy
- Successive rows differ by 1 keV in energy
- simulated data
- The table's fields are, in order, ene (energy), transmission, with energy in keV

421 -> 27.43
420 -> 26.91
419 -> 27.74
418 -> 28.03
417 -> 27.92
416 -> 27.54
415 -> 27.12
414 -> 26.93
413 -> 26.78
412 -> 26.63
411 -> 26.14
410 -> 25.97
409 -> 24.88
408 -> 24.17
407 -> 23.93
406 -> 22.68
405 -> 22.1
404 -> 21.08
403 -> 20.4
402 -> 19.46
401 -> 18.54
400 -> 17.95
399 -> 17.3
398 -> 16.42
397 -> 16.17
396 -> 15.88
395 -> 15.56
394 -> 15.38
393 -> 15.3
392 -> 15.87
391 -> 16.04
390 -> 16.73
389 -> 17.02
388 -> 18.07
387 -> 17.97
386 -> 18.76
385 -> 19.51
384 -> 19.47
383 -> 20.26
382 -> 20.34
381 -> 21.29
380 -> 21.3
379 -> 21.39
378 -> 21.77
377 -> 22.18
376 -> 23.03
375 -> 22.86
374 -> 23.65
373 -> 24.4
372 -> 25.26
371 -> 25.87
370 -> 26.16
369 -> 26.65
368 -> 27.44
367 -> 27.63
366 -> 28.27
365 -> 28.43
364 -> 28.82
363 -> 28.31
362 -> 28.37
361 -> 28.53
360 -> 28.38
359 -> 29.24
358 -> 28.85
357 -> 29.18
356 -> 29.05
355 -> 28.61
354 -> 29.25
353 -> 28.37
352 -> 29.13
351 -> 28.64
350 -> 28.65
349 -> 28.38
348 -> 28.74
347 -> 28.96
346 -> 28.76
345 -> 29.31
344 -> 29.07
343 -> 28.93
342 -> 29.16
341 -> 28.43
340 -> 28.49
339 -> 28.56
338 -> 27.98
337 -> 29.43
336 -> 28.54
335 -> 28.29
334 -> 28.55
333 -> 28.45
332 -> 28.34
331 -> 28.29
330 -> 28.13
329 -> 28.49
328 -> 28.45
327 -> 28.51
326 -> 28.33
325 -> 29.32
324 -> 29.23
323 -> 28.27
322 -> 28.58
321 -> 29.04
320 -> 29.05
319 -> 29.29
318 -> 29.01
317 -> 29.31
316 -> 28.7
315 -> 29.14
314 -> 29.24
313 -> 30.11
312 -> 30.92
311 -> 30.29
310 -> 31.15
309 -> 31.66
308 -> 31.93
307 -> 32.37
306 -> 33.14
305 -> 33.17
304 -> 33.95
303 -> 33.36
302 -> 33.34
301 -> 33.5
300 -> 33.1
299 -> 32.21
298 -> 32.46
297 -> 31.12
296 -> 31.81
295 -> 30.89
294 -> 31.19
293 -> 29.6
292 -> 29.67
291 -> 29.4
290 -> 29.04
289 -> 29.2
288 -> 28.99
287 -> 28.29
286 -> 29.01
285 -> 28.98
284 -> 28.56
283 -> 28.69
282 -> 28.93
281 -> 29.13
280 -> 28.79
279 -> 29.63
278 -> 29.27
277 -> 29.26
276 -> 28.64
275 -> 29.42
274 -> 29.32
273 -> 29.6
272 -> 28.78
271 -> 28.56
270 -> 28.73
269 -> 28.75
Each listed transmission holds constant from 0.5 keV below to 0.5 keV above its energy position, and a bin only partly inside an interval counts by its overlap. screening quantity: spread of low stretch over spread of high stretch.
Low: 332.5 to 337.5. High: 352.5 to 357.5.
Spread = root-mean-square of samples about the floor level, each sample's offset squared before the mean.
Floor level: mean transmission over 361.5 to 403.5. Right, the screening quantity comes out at 1.0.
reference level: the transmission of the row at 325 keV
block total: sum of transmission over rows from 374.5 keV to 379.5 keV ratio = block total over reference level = 3.8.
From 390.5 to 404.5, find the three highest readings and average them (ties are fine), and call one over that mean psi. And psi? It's 0.0492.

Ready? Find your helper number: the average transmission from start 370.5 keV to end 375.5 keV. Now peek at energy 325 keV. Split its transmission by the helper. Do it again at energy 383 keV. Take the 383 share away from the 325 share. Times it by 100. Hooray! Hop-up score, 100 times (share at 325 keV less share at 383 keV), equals 37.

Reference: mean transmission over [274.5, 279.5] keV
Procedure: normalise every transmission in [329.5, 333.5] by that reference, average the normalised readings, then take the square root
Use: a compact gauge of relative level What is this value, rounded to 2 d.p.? 0.98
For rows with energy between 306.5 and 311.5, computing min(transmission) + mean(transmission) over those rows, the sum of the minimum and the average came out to 62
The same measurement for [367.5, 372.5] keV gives 52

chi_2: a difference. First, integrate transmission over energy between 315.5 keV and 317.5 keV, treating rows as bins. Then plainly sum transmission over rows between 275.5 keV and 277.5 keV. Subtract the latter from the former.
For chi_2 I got 0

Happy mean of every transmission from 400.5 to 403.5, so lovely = 19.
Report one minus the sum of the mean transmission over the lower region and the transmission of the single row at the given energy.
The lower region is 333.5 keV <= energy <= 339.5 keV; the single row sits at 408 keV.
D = -52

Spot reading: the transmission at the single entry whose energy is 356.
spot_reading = 29.05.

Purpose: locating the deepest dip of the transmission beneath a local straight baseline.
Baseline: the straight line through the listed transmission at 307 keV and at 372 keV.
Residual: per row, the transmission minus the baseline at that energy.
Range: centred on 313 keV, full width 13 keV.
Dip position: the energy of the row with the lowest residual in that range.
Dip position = 316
